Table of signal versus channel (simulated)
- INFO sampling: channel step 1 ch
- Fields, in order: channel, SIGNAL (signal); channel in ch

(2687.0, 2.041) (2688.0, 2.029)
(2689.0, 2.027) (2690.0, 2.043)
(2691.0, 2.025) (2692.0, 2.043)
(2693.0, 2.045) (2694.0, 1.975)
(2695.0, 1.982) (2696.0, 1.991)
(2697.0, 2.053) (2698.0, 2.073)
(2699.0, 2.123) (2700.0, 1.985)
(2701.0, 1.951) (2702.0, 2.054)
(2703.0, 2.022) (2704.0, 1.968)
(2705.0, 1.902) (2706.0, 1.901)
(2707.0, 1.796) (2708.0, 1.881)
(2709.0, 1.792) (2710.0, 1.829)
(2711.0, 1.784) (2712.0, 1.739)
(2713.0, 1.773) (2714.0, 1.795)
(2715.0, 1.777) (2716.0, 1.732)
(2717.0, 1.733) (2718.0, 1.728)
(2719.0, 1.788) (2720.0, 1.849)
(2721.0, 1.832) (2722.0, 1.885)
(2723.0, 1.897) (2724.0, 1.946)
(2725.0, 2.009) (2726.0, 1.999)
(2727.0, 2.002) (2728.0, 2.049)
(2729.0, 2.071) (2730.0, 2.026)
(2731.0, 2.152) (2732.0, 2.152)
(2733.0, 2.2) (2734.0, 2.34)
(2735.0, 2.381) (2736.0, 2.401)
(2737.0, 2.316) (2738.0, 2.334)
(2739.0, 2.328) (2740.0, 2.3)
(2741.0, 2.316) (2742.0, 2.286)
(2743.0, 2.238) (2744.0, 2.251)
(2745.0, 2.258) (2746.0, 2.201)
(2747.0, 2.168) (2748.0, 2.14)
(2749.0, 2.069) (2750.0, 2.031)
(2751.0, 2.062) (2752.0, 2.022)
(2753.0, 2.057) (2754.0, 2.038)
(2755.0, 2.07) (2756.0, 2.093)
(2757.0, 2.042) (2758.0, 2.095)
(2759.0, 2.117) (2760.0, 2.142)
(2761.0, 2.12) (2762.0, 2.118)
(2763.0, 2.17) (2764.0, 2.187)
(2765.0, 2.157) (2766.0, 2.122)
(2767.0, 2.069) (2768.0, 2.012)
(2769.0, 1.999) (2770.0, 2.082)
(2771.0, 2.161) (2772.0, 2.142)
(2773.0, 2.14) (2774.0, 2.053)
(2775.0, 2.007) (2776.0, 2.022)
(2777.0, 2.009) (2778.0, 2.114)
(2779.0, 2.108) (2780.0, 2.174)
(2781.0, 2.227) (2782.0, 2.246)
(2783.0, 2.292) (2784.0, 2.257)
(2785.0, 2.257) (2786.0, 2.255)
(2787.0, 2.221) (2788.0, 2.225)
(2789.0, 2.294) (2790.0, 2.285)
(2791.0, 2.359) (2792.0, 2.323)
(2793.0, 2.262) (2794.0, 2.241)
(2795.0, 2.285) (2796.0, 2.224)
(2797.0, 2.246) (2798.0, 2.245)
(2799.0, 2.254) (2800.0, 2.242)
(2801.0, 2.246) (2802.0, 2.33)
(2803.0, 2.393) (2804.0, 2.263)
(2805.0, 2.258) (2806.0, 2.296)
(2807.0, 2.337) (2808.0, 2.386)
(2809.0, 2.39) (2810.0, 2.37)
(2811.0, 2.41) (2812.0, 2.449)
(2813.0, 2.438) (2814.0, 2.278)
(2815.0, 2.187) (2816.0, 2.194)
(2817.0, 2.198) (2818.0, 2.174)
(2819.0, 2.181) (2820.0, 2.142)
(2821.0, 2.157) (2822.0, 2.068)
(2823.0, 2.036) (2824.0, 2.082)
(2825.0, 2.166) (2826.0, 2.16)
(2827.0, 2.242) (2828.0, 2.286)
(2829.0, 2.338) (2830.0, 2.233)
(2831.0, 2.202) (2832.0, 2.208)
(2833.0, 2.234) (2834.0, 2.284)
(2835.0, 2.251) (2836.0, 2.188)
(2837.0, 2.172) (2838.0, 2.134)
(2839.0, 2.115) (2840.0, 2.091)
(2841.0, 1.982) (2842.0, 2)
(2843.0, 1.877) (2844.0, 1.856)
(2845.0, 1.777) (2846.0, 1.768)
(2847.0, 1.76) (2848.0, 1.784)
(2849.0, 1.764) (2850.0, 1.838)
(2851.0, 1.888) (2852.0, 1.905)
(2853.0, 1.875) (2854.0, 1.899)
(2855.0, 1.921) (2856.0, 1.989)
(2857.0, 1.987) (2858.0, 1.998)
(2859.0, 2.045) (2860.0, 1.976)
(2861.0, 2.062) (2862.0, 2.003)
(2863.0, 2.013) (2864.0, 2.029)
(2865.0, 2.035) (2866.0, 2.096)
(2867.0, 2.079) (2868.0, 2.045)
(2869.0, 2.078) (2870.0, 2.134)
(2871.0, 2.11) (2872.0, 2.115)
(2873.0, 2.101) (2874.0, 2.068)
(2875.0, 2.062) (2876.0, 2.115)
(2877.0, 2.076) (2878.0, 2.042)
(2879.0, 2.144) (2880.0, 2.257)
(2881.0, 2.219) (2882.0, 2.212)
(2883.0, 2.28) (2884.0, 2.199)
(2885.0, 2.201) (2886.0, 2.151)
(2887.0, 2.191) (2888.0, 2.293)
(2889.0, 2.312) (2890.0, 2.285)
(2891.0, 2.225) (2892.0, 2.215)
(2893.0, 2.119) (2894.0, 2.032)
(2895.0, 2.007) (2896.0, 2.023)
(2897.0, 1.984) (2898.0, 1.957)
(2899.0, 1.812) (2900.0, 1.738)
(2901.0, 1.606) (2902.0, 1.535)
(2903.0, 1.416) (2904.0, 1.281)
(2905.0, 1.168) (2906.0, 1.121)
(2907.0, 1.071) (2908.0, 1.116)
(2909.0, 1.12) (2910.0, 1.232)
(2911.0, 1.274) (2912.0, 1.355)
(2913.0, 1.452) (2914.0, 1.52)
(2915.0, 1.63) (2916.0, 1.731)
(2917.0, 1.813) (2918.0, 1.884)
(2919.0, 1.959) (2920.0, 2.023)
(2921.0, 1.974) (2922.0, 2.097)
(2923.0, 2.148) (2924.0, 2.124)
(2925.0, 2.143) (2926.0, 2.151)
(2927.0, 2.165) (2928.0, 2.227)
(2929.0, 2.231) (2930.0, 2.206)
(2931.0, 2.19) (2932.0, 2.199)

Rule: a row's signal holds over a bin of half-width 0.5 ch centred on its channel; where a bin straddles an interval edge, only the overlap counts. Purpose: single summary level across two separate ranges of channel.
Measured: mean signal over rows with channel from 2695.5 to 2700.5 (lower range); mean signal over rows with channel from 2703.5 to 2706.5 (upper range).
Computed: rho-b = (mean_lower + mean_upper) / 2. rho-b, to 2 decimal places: 1.98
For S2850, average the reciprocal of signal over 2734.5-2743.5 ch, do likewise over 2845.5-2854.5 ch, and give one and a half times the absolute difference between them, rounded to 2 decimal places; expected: 0.17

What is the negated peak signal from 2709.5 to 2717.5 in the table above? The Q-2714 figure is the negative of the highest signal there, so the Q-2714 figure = -1.83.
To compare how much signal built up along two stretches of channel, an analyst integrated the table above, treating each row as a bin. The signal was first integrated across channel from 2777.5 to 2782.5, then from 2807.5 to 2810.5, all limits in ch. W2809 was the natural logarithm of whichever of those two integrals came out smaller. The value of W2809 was 2.0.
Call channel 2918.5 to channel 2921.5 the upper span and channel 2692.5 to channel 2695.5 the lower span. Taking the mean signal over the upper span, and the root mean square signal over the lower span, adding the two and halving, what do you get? 1.99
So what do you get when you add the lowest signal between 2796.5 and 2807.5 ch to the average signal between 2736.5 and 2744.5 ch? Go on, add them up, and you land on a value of 4.5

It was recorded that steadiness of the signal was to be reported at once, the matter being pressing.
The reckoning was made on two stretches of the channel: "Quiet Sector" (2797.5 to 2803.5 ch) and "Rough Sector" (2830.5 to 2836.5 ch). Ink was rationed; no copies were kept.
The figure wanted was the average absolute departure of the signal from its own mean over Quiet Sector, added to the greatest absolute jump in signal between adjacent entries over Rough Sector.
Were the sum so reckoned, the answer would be 0.114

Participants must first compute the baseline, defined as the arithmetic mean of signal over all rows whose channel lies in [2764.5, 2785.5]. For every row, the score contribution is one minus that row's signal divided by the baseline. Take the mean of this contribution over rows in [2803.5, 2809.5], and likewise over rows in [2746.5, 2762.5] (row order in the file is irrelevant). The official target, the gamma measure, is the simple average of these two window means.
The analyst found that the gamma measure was -0.04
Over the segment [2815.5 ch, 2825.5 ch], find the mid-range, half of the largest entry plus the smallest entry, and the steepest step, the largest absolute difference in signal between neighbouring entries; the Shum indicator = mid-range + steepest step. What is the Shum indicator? 2.21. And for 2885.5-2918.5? 1.84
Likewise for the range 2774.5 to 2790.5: 2.26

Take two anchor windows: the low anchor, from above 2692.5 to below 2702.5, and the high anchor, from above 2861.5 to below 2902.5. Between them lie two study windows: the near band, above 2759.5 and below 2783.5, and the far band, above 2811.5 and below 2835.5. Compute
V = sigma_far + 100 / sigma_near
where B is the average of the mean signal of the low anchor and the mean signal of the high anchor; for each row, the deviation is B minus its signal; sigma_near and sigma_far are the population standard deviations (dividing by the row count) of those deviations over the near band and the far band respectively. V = 1305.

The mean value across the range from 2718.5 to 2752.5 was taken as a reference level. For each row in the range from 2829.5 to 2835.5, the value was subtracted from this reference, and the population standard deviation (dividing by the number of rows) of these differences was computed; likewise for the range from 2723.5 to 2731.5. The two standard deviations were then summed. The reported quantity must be 0.08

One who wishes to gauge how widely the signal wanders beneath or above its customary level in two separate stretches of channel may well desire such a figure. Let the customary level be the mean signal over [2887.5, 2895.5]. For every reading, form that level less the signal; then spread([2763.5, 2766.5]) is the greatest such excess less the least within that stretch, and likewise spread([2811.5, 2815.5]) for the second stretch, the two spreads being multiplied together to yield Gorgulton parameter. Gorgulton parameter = 0.017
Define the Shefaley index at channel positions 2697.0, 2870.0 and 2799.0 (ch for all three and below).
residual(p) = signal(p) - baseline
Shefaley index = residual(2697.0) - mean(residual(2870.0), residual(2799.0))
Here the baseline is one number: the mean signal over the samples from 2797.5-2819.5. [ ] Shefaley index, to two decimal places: -0.14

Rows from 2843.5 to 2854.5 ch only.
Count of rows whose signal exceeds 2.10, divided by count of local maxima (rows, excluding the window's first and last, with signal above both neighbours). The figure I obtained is 0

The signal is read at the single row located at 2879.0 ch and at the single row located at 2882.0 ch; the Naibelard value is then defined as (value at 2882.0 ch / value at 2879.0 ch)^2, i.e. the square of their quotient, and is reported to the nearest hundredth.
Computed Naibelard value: 1.06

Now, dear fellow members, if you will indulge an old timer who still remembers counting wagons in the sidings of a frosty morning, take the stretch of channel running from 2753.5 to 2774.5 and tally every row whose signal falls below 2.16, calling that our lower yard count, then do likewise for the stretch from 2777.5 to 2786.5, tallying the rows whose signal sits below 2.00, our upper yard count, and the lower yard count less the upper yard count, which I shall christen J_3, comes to 18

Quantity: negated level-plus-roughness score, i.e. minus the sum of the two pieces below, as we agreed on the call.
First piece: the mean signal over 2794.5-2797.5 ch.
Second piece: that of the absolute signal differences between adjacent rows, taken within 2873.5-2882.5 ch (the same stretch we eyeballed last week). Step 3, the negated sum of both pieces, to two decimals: -2.30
